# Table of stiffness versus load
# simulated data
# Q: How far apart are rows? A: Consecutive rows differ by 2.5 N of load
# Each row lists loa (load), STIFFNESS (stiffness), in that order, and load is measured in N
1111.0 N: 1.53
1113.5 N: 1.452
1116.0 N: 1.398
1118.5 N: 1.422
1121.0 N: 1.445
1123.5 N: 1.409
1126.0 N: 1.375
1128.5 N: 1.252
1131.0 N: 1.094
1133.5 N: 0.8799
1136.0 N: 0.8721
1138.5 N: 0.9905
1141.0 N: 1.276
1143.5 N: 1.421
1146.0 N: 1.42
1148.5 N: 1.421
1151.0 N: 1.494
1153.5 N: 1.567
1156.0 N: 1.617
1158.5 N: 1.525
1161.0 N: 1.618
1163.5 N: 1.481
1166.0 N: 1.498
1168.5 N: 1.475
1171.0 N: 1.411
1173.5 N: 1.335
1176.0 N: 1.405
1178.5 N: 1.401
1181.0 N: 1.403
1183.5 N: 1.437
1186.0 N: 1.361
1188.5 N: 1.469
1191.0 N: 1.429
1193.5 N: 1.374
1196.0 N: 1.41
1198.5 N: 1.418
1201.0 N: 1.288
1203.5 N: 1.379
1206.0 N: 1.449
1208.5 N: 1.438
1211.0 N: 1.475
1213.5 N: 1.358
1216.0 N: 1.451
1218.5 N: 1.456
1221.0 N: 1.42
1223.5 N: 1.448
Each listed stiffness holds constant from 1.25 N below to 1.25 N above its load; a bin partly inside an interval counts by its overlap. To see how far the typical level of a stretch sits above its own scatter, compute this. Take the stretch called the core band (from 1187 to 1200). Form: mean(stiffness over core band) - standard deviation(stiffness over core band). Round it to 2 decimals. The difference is 1.39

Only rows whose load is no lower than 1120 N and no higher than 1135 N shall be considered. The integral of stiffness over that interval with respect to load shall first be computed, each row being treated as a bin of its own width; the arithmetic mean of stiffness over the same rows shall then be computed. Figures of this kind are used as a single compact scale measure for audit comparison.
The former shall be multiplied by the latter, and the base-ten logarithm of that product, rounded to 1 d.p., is 1.4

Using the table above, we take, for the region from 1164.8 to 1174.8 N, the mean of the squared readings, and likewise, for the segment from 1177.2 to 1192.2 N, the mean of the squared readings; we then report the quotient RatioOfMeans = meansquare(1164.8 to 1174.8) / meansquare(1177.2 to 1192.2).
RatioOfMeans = 1.02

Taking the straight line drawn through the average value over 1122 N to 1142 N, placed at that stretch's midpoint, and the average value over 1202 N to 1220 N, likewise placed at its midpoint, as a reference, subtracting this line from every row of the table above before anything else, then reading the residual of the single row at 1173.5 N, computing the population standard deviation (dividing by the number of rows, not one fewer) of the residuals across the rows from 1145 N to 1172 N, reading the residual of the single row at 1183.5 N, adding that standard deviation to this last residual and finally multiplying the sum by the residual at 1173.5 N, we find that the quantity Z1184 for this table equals 0.0076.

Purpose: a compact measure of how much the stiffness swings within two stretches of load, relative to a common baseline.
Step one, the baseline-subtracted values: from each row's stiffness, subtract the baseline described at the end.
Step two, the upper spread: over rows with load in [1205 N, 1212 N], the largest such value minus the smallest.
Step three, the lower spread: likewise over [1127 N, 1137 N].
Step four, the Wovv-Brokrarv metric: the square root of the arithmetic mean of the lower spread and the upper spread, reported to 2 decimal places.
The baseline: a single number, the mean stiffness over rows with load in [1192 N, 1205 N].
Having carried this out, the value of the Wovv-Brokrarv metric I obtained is 0.46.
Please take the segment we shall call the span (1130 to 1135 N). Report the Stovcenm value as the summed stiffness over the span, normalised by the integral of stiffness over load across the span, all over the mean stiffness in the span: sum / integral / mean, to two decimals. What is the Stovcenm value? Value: 0.41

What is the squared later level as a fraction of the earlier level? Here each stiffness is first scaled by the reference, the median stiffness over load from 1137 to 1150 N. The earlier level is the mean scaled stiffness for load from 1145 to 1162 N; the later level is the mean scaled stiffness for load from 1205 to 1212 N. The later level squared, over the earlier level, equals 0.98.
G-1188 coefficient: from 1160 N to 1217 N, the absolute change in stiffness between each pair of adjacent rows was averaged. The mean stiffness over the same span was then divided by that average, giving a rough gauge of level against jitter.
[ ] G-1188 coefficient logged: 24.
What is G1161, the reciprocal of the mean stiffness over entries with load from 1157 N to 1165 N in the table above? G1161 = 0.65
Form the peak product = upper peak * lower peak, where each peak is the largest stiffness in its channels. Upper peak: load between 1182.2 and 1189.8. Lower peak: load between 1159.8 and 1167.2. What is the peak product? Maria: 2.38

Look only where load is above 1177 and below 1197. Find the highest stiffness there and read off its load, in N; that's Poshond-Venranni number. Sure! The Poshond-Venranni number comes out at 1188.5 N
